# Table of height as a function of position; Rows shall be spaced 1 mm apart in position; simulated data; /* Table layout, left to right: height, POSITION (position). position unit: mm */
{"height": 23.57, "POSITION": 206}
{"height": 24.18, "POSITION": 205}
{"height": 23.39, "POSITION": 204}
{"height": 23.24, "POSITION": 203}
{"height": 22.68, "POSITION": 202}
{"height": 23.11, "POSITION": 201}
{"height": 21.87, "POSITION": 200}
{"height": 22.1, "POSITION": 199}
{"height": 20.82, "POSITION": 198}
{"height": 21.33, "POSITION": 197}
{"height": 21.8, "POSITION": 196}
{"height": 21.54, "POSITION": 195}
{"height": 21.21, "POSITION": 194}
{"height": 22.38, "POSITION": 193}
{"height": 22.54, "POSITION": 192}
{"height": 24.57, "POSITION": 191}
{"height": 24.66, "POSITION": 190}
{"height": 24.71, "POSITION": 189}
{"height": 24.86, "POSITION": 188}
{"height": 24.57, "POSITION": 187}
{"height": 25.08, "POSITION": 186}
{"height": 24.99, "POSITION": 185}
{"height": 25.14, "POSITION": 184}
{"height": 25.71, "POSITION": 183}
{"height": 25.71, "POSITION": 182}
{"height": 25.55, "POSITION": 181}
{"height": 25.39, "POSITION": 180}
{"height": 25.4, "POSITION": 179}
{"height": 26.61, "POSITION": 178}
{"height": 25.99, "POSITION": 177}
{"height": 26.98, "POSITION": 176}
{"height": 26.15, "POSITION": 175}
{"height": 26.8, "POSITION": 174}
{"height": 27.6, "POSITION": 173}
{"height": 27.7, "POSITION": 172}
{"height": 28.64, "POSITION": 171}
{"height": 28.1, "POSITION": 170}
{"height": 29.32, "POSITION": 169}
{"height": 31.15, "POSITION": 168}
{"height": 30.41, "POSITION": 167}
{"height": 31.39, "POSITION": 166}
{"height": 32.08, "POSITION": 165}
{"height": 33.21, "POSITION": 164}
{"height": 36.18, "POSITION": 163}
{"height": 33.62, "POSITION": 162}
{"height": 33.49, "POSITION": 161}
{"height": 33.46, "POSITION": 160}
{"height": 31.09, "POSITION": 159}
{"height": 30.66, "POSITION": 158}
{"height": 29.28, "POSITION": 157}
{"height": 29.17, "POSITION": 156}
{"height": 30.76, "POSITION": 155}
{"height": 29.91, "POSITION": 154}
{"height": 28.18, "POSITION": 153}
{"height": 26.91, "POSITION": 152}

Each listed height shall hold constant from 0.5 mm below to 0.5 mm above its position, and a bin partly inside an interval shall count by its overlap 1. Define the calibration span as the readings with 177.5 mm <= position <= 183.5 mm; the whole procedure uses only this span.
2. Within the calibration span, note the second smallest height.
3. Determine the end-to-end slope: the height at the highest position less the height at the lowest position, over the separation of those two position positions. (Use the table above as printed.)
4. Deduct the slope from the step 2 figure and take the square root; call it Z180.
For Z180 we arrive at 5.1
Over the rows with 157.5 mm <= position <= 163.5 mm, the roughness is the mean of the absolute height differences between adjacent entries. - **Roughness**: 1.1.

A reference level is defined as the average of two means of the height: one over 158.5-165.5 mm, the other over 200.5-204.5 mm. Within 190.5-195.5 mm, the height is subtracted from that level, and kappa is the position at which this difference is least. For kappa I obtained 191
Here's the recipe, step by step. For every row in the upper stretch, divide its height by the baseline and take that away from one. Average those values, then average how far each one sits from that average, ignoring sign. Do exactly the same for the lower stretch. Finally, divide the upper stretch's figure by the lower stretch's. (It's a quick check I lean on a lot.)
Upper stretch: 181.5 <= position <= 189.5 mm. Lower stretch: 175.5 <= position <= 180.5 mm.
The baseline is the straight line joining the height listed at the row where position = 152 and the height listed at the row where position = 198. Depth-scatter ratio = 0.38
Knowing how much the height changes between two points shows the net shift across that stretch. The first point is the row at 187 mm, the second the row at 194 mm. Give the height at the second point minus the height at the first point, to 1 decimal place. -3.4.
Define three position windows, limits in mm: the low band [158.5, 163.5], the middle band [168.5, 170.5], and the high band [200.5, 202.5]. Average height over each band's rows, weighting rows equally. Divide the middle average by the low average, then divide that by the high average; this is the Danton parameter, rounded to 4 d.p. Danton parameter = 0.0374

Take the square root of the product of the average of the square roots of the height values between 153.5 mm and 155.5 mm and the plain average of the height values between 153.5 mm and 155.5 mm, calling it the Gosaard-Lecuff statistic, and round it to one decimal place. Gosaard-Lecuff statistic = 12.9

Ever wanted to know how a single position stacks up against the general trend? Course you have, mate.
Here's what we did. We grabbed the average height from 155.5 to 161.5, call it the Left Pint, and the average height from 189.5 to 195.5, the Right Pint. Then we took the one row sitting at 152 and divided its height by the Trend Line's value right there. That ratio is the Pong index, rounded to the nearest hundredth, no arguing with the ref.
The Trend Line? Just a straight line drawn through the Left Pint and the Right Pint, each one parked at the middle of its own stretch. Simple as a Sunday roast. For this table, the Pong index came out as 0.82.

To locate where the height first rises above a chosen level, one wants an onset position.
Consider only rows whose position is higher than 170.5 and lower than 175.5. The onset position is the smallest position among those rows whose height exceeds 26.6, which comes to 171 mm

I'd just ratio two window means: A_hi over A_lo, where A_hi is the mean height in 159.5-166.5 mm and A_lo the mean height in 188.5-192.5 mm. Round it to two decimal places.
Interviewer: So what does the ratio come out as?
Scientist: 1.38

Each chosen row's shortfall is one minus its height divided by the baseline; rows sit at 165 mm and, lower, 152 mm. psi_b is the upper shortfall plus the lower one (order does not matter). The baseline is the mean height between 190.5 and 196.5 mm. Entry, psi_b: -0.6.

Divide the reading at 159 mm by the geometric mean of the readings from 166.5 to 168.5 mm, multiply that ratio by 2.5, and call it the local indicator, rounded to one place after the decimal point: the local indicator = 2.5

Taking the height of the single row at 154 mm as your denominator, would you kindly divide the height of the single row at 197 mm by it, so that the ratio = 0.71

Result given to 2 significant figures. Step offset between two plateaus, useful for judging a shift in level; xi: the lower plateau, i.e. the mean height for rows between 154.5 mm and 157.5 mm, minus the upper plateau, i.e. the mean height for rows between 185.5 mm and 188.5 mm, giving 4.9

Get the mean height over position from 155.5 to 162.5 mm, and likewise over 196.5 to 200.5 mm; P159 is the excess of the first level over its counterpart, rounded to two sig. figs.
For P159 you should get 10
